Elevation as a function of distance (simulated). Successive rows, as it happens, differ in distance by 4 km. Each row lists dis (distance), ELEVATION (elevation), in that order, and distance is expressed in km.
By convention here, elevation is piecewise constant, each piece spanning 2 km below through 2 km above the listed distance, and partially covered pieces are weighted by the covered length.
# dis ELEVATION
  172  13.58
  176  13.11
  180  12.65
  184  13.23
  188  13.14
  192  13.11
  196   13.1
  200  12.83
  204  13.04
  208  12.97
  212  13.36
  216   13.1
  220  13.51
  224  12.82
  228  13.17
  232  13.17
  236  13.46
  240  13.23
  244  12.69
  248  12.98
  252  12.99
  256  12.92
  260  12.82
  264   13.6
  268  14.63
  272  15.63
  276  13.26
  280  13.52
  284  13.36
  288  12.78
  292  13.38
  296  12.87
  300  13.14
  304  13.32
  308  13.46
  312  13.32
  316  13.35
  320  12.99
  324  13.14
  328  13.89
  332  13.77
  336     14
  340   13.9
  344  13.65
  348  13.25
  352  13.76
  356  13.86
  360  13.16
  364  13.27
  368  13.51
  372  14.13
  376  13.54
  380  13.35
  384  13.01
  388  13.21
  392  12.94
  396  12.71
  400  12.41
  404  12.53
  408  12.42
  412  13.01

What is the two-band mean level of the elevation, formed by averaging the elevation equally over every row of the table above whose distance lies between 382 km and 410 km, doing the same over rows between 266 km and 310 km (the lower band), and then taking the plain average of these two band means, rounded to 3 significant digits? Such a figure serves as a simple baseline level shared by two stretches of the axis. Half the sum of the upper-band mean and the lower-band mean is 13.2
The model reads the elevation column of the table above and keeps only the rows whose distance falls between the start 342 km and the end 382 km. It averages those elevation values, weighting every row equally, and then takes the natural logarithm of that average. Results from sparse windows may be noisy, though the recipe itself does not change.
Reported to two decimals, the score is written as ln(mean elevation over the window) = 2.61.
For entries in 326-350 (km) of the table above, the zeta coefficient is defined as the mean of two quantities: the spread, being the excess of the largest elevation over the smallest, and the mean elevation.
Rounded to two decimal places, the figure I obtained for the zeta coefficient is 7.25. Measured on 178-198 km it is 6.81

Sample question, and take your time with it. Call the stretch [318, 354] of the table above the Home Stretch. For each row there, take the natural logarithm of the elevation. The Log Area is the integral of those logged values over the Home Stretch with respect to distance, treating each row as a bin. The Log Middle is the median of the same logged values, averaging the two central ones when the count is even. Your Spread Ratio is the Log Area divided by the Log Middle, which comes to 36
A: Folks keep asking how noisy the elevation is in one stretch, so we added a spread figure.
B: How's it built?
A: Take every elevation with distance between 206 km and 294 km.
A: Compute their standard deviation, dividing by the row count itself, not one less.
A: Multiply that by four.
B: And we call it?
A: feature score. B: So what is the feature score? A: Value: 2.6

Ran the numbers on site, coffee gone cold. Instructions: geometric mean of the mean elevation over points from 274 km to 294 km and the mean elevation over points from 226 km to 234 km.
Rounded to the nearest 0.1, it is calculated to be 13.2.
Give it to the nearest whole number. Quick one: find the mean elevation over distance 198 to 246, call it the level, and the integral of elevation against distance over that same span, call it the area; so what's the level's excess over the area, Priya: -616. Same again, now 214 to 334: -1588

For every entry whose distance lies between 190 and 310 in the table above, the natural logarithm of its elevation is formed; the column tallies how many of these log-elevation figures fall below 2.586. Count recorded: 19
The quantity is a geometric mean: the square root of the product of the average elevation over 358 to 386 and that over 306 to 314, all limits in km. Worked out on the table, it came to 13.4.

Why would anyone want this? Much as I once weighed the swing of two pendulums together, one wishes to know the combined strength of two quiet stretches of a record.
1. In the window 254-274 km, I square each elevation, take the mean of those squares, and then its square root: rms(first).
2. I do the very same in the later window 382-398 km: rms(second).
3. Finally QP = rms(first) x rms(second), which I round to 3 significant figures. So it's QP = 181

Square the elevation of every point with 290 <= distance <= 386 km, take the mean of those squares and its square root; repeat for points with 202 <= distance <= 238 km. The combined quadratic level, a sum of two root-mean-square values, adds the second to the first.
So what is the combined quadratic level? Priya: 26.6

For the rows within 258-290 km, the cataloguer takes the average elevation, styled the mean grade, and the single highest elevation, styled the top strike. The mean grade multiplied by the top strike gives 214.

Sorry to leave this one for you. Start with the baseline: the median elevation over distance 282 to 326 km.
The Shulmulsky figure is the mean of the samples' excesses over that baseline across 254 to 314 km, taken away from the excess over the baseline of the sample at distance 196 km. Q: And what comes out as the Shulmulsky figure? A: -0.37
